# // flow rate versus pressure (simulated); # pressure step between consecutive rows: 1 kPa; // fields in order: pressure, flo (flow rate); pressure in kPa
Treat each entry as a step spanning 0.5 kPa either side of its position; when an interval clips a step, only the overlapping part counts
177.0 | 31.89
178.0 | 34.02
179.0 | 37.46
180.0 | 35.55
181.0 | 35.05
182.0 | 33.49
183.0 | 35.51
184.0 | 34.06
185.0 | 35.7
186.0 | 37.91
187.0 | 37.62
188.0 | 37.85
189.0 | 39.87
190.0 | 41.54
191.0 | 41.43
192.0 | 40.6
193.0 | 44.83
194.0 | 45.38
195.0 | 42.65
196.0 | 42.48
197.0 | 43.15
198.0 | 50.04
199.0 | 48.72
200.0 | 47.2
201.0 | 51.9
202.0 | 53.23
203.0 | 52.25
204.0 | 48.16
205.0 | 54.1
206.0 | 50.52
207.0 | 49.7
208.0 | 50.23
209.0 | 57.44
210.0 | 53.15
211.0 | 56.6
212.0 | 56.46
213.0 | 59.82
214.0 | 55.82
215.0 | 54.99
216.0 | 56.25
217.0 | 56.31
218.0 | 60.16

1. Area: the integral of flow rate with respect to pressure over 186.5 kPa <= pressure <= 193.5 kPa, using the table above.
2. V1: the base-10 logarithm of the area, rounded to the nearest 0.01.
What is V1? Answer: 2.45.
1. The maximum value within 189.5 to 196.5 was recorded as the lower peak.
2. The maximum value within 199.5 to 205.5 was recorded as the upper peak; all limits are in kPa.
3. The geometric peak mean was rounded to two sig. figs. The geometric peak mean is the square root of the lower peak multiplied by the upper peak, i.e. 50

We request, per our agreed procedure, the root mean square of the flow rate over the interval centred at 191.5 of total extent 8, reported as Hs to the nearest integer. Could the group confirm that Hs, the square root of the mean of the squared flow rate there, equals 42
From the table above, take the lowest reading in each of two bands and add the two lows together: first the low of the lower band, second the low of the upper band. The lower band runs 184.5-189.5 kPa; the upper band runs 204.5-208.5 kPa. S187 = 85.4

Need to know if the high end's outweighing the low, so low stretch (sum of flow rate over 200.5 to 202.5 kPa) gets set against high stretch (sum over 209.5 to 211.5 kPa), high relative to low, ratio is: 1.04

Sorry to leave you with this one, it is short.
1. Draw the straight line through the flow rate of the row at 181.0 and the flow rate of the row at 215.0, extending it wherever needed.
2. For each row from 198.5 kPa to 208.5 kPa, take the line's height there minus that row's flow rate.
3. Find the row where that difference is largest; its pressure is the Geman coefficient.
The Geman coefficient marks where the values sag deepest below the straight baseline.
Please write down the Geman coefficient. 208.0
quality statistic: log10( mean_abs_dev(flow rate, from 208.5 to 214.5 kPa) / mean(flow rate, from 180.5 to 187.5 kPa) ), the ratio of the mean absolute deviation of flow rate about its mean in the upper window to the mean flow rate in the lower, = -1.40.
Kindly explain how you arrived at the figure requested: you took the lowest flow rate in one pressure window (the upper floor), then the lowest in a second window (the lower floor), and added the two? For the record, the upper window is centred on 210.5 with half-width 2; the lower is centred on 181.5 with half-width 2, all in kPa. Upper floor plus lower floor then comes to 86.6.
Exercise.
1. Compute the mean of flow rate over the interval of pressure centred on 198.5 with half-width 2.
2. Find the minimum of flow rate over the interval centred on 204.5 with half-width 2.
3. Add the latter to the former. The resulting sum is 95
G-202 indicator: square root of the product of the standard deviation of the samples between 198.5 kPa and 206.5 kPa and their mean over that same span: 11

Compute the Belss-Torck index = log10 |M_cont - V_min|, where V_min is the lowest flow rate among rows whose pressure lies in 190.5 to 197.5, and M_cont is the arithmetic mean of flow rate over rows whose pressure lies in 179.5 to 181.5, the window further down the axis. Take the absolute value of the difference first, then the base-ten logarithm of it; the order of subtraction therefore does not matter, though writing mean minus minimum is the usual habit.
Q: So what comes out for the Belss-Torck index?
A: 0.72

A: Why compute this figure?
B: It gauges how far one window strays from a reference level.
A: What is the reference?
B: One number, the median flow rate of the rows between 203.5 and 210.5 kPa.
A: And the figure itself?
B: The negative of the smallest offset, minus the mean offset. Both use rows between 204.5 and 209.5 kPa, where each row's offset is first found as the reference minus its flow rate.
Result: 9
